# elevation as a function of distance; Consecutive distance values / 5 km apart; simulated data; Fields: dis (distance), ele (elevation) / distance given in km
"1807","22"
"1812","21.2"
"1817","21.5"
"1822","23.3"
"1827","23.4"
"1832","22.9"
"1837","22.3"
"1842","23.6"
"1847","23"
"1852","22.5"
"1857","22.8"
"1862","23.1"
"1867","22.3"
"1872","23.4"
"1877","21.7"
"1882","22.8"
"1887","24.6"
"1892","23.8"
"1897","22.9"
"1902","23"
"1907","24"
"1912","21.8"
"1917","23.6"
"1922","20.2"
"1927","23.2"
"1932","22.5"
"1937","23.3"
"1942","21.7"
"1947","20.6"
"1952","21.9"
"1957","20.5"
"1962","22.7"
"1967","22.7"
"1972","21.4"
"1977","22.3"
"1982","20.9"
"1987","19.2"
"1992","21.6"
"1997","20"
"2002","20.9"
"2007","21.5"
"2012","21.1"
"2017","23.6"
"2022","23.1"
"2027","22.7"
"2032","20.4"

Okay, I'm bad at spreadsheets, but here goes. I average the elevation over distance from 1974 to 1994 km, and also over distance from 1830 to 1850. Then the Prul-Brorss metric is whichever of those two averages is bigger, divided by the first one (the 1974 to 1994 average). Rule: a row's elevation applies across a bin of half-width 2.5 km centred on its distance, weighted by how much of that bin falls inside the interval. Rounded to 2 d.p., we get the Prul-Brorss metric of 1.09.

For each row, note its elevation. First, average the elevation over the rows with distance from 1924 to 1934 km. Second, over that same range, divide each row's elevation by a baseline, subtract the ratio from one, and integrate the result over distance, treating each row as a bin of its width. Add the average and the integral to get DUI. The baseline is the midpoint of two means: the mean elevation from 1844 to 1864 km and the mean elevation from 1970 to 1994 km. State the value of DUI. 22.4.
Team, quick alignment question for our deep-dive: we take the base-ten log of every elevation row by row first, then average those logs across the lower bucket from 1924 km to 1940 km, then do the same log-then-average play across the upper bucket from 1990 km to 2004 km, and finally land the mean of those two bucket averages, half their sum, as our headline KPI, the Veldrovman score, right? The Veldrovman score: 1.34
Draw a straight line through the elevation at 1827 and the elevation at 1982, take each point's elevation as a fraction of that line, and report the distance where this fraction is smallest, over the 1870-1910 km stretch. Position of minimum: 1877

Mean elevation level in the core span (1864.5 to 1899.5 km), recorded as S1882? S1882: 23.1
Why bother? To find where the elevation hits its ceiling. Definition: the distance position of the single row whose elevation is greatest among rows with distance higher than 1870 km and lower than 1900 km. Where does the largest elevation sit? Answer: 1887 km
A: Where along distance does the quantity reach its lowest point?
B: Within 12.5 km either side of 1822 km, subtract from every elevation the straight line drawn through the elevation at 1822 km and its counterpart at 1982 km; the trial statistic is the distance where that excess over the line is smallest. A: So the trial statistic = 1812 km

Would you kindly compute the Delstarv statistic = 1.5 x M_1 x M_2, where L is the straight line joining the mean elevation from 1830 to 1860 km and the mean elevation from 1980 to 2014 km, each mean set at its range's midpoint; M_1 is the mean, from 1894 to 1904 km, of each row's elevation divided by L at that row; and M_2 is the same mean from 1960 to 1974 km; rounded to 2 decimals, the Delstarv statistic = 1.64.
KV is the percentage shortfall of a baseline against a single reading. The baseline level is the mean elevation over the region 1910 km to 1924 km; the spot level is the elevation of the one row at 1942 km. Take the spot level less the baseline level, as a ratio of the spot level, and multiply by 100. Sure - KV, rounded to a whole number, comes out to -1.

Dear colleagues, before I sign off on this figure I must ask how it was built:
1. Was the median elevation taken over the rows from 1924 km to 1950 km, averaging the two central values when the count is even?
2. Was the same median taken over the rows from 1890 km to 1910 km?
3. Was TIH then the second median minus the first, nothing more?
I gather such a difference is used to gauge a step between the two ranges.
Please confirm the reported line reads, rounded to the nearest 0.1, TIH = 0.9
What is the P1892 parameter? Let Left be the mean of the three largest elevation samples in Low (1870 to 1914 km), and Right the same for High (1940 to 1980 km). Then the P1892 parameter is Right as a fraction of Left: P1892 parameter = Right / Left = 0.94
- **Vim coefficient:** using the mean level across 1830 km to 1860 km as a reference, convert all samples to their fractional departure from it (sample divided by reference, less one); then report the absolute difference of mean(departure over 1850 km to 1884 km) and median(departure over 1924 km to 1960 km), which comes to 0.033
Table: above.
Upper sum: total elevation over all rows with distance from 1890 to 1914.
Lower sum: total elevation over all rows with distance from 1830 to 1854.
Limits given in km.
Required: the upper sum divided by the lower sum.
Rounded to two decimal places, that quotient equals 1.01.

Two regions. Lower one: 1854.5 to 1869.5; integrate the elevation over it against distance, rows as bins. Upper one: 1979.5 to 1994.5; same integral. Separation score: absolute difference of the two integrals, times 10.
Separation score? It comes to 325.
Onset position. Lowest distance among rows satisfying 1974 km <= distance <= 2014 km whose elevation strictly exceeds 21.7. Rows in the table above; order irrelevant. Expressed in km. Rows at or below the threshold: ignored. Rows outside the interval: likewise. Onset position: 1977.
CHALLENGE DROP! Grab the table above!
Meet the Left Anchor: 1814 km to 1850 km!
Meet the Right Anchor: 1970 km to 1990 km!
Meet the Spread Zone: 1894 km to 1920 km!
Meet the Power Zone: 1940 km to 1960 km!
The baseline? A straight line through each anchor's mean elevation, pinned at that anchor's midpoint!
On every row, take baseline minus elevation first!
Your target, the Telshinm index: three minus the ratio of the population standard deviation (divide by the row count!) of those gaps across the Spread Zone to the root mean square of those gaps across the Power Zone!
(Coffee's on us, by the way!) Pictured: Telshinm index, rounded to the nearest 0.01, 1.79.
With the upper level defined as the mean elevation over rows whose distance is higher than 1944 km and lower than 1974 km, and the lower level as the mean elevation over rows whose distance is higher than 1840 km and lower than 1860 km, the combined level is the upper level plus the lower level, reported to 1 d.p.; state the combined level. 44.6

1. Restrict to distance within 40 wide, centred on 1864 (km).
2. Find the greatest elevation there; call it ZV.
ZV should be 23.4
